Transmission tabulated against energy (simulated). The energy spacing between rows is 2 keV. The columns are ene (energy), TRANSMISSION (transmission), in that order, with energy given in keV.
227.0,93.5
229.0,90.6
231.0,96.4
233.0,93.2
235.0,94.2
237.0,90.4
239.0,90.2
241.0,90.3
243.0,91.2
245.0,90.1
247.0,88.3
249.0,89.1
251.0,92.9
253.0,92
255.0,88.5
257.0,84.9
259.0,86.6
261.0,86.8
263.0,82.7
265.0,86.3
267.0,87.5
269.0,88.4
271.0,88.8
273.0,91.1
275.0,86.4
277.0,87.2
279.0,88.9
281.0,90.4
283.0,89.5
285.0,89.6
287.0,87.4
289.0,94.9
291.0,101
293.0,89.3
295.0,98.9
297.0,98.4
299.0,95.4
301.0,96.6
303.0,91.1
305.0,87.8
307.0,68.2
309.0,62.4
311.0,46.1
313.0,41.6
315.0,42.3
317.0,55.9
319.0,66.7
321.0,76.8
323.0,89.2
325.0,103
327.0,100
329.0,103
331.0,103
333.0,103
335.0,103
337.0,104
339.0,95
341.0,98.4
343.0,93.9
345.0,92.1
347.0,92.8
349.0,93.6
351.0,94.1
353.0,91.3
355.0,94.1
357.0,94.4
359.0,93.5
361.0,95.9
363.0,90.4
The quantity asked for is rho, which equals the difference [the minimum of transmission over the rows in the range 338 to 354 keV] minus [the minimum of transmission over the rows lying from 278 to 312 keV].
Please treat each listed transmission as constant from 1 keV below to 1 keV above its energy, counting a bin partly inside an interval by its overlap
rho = 45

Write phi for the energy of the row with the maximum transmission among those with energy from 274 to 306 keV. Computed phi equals 291.0 keV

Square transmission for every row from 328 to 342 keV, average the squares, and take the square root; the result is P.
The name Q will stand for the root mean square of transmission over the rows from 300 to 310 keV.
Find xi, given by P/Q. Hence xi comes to 1.23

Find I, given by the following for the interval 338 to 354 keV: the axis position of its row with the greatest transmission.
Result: 341.0 keV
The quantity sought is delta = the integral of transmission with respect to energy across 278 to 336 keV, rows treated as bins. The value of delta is 4927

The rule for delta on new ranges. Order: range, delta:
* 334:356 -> 2105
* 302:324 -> 1456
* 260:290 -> 2652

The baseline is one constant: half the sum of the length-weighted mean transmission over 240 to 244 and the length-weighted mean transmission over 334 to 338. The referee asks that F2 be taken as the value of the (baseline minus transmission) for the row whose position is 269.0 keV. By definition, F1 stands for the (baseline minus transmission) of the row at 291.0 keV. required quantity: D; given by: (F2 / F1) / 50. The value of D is -0.05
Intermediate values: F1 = -4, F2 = 8.7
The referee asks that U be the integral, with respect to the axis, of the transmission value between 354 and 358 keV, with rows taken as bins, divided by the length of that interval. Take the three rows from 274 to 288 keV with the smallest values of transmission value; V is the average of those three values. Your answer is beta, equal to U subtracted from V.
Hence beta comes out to -7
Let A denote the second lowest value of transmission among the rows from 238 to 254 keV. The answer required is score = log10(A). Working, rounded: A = 89.1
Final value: 1.95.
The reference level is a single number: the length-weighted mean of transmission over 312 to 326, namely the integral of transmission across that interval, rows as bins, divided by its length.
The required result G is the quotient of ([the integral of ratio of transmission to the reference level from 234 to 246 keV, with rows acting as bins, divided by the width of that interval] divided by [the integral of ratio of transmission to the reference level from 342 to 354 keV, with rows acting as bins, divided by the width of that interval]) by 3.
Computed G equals 0.327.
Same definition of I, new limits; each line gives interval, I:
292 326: 325.0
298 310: 301.0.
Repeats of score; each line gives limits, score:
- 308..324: 1.63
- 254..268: 1.93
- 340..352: 1.97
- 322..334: 2.00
